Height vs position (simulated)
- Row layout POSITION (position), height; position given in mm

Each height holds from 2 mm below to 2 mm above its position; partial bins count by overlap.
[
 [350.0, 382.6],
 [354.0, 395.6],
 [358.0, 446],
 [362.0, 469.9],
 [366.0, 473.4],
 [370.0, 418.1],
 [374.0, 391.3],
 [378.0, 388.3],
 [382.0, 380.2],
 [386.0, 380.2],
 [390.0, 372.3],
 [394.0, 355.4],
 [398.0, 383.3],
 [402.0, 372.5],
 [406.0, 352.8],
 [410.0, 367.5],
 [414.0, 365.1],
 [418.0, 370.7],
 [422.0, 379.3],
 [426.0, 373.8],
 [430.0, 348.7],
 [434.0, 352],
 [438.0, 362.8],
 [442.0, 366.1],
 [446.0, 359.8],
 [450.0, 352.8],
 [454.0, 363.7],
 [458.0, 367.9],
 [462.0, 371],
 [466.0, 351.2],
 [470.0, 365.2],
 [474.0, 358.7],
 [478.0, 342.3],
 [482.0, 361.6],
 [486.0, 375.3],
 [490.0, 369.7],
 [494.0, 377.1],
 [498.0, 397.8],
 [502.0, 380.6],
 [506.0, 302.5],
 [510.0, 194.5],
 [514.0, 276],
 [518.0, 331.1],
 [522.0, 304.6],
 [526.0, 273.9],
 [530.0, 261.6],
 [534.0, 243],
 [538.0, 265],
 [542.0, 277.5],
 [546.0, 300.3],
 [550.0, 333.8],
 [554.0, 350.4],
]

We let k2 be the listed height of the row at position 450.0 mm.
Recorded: 352.8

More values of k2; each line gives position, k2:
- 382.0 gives 380.2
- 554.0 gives 350.4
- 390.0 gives 372.3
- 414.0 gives 365.1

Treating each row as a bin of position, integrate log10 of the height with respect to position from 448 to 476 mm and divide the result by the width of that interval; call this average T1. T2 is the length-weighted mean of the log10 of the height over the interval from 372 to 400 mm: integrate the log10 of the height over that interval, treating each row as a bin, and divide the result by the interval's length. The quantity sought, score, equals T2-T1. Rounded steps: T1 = 2.56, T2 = 2.58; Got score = 0.020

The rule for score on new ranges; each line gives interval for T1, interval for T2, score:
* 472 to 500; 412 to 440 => -0.005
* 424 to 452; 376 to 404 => 0.020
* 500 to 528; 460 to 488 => 0.095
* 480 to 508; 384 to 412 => 0.004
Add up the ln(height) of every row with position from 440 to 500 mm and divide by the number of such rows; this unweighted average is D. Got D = 5.90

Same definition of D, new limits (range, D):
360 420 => 5.96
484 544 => 5.71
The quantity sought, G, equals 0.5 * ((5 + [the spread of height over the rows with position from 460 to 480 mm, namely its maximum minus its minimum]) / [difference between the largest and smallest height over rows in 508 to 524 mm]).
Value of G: 0.1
